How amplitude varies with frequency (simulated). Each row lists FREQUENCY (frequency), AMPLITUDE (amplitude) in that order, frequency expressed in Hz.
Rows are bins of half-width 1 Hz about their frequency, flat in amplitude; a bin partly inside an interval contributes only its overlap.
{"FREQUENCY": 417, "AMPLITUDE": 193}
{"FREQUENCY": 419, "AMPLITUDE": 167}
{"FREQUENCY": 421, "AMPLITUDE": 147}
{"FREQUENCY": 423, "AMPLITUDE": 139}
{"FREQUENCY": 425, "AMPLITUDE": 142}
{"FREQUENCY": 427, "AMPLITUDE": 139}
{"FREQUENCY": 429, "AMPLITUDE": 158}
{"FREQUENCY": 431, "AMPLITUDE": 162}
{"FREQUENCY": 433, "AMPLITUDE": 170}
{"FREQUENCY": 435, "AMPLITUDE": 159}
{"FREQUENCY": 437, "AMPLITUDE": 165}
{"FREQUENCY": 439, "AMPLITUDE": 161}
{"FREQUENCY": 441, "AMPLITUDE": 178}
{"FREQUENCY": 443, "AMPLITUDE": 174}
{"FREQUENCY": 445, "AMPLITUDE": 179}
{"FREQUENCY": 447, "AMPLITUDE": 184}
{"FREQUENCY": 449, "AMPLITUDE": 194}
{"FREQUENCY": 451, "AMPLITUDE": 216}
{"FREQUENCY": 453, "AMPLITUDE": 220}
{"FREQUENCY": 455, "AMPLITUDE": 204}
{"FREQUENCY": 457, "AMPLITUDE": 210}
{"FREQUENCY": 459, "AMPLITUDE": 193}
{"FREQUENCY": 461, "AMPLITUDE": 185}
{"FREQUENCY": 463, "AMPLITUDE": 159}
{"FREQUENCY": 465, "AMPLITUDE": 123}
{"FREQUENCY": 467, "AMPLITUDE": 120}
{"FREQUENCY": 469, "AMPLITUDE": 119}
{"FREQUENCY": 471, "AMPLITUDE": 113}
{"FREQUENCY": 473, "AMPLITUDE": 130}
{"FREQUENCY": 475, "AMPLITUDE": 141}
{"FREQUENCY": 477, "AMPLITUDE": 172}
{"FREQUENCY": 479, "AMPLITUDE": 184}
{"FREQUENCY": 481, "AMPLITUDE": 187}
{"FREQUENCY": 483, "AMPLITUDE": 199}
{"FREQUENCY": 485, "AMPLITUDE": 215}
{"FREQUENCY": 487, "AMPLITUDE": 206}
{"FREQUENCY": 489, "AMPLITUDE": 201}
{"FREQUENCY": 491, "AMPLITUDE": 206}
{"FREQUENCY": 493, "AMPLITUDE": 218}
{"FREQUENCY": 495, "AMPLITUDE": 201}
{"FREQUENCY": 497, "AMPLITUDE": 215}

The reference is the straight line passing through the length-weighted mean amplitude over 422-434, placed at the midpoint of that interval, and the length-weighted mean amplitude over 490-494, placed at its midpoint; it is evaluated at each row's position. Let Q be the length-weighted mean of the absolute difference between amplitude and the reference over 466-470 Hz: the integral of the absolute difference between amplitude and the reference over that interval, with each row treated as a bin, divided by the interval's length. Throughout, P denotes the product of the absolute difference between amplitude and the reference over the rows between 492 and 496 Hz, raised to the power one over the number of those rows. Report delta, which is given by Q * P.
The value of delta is 584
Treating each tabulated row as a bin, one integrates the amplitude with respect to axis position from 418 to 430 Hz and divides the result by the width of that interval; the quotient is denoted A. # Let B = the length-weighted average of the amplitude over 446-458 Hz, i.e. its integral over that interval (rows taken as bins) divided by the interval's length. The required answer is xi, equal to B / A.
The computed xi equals 1.38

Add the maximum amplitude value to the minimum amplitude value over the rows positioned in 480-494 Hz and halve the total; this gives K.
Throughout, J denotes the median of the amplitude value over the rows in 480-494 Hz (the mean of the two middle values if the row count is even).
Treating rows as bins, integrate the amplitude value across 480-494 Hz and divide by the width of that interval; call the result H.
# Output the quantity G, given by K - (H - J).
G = 204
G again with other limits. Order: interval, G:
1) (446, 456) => 202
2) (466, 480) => 139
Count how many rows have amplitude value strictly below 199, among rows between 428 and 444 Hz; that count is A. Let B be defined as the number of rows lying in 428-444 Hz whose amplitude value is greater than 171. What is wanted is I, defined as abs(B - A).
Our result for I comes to 6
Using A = 8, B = 2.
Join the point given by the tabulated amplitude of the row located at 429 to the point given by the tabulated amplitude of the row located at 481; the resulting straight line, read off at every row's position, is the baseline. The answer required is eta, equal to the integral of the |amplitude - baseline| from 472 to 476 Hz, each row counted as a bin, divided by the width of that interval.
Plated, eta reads 48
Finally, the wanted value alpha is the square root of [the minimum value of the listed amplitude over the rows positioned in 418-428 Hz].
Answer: 11.8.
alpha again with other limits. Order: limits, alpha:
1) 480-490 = 13.7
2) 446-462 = 13.6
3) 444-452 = 13.4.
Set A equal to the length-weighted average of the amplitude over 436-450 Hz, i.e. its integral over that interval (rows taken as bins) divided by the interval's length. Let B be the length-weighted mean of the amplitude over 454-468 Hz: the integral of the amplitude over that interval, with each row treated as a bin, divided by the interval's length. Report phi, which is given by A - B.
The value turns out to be 6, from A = 176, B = 171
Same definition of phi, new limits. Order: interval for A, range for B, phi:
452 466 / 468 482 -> 35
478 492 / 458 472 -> 55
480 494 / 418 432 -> 54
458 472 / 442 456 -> -51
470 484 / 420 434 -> 10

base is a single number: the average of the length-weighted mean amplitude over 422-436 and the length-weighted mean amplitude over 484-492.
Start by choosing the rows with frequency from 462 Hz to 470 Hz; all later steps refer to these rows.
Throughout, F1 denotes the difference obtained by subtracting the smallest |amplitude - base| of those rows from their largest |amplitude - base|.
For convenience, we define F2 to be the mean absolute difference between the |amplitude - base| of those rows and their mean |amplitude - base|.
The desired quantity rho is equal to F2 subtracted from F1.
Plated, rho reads 25.6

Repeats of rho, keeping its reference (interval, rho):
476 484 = 10.2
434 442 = 12.9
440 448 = 3.2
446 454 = 21.5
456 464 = 16.8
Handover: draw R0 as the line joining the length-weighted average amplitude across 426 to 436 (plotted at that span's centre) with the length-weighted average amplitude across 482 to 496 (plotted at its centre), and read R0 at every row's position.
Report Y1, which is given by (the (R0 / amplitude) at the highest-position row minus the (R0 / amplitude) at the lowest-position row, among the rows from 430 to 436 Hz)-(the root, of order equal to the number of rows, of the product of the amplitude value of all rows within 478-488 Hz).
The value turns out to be -198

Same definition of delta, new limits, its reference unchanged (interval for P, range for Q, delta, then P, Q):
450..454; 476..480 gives 909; 44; 21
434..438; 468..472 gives 142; 2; 75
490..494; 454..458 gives 146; 5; 29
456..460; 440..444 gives 216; 19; 11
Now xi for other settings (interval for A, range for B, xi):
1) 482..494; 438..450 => 0.86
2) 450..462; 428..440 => 0.79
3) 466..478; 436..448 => 1.31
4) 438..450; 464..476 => 0.70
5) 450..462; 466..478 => 0.65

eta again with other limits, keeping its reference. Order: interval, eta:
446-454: 34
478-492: 11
